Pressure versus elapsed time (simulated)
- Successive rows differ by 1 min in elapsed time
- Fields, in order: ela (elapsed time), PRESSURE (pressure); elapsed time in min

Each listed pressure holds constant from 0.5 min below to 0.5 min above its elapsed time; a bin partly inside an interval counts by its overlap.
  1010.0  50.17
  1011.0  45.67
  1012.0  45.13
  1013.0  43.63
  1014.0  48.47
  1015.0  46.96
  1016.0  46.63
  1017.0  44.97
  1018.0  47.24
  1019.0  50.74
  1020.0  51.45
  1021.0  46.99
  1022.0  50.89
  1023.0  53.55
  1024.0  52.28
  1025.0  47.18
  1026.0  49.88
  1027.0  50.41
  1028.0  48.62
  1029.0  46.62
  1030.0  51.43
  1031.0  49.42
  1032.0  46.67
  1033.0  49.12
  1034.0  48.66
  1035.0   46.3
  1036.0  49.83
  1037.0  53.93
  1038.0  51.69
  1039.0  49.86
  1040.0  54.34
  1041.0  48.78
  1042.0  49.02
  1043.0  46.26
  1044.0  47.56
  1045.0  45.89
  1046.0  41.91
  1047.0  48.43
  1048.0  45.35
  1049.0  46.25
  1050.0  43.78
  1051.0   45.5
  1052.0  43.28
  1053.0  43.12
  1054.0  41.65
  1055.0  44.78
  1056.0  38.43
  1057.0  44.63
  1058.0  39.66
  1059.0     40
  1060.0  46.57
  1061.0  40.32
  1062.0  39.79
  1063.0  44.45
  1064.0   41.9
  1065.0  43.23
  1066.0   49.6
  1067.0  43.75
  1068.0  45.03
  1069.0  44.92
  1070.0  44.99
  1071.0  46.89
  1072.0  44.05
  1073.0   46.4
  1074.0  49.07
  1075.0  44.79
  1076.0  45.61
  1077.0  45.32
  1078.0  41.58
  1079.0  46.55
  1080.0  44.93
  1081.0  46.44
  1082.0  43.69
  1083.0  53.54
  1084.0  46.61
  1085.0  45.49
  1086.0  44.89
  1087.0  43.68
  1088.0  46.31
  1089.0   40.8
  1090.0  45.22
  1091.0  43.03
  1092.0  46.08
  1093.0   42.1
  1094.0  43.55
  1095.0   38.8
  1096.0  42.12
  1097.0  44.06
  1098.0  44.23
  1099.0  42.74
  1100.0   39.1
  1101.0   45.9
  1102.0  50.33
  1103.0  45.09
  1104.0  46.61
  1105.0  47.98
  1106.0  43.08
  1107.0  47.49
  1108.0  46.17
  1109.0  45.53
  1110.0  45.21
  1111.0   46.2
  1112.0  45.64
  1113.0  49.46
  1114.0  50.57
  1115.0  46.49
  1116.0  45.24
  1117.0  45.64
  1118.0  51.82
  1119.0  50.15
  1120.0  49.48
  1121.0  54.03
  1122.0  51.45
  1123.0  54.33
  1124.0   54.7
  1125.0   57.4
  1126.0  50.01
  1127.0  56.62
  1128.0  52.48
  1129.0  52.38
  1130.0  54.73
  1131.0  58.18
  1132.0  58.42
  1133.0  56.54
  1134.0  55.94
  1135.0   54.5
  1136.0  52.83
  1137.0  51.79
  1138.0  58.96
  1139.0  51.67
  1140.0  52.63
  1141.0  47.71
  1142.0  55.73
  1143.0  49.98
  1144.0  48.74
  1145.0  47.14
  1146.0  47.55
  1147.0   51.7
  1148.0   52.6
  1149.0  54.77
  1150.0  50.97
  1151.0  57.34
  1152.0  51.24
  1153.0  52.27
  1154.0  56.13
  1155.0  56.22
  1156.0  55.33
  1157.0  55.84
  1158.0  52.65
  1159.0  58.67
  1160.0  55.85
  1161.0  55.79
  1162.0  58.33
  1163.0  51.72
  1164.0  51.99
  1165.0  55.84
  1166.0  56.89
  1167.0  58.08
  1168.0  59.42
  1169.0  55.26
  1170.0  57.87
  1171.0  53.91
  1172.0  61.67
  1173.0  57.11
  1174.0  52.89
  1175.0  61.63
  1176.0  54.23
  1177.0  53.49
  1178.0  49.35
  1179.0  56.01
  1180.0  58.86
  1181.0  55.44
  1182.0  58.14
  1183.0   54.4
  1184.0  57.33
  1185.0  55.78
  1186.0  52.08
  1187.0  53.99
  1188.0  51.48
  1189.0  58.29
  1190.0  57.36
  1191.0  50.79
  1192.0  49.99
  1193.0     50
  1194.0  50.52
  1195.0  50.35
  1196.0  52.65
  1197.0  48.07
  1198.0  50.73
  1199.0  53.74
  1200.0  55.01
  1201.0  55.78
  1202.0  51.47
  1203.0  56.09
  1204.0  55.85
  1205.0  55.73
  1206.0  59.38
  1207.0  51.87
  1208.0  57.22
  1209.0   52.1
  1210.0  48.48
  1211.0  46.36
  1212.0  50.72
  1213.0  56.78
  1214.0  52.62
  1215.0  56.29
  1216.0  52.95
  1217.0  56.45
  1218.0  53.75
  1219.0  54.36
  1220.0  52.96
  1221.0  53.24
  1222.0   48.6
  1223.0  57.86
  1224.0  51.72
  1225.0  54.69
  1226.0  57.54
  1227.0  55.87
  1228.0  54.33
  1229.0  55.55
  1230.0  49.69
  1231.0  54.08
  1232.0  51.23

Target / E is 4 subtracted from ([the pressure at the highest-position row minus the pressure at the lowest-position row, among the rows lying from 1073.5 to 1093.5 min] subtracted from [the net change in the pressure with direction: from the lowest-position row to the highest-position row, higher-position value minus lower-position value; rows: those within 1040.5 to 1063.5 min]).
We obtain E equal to -1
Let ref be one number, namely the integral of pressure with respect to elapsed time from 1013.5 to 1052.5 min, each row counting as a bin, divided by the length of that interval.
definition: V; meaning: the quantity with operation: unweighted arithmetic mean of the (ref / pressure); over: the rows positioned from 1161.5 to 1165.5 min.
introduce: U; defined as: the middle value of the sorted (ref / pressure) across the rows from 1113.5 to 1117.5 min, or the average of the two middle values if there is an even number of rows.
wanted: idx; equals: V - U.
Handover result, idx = -0.16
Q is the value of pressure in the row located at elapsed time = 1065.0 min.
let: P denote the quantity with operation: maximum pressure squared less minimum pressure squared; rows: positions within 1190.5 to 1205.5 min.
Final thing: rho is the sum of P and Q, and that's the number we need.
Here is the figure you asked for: 879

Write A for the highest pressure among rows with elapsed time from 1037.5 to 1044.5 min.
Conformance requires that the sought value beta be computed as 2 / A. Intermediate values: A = 54.34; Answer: 0.0368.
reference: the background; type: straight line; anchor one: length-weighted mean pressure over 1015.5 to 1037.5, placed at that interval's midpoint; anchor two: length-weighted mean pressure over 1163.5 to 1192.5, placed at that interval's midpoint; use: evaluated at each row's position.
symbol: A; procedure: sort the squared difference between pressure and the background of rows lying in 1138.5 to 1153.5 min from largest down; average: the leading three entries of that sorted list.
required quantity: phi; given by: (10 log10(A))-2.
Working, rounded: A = 44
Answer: 14.4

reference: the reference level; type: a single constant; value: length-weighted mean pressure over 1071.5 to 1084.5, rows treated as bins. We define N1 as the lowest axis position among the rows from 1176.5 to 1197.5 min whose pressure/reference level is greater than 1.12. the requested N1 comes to 1177.0 min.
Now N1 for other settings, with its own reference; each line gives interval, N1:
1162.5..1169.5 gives 1163.0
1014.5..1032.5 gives 1023.0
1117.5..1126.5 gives 1118.0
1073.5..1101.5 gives 1083.0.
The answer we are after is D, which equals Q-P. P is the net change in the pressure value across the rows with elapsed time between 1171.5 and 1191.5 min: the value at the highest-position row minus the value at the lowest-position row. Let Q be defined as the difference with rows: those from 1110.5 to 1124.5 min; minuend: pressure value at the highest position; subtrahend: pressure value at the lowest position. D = 19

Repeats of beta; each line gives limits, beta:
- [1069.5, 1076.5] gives 0.0408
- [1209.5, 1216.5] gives 0.0352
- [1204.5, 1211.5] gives 0.0337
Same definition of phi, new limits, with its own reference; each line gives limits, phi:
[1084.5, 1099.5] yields 19.2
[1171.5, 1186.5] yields 14.0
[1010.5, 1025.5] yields 11.0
